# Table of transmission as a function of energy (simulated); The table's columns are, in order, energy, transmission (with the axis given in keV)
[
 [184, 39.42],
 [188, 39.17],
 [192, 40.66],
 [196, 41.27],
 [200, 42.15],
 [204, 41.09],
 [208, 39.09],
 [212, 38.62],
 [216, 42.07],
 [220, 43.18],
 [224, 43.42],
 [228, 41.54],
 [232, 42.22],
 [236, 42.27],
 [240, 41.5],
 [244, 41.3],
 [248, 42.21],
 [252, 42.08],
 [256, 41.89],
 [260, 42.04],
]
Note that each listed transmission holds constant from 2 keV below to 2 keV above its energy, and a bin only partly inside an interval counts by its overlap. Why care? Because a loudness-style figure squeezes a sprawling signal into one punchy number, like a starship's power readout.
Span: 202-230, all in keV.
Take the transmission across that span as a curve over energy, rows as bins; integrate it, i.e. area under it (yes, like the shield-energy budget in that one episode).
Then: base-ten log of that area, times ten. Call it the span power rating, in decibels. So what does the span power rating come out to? 31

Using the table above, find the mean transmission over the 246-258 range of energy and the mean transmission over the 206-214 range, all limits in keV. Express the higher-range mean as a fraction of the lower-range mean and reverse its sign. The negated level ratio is -1.08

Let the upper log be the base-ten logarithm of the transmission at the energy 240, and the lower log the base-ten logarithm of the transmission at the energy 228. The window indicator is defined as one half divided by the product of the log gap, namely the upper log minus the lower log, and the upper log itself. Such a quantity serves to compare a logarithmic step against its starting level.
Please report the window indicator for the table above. -739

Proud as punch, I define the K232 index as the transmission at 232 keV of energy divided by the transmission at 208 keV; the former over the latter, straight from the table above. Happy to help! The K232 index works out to 1.08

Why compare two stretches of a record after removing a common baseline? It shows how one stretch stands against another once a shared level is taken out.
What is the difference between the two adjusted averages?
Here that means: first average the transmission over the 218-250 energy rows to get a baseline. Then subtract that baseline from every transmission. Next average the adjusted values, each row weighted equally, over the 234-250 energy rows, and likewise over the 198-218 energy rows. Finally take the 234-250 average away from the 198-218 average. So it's -1.2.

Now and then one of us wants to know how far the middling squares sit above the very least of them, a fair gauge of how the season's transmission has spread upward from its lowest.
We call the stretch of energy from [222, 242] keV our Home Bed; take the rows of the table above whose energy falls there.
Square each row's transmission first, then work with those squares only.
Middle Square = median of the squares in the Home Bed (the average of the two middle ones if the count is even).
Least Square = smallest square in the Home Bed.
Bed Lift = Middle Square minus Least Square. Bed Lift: 60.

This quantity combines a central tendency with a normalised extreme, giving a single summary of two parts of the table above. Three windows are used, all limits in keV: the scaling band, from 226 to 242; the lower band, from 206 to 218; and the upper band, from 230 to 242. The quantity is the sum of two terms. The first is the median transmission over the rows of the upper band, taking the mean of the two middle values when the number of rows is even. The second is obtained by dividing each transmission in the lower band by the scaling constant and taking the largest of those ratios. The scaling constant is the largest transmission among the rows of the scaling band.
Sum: 43.2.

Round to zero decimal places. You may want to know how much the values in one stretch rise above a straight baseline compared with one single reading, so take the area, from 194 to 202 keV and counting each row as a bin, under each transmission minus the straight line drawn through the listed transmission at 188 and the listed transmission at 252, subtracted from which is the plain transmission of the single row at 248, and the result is -26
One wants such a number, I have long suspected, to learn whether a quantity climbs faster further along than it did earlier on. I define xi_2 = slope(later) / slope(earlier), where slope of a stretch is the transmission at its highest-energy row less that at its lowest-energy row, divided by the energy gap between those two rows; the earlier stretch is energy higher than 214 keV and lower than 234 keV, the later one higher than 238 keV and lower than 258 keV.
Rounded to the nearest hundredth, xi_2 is 2.60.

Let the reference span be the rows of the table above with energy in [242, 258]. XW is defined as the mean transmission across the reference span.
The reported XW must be 41.9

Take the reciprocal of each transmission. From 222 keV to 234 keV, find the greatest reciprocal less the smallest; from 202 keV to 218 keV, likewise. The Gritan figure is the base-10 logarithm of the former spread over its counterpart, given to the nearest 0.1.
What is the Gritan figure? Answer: -0.3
